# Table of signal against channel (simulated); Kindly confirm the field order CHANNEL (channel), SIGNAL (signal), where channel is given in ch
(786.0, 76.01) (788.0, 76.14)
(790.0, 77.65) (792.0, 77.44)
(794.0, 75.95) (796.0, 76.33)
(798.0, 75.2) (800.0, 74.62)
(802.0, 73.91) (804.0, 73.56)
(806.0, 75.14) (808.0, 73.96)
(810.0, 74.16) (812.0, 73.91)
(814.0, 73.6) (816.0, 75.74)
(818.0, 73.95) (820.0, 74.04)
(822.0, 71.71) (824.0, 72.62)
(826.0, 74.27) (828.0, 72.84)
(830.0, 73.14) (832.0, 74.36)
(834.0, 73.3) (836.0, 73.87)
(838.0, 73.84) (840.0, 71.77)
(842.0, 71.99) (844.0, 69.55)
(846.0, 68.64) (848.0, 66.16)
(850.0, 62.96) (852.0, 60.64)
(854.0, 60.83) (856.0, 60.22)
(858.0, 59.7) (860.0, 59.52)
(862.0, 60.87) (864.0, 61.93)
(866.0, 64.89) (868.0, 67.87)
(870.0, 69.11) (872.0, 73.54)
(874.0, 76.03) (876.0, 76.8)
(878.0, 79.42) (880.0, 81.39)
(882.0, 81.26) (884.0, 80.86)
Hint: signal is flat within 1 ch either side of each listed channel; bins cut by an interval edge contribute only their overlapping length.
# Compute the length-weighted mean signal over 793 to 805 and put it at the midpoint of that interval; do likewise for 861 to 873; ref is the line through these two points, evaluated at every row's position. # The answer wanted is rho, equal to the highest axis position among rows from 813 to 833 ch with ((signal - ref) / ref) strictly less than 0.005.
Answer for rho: 822.0 ch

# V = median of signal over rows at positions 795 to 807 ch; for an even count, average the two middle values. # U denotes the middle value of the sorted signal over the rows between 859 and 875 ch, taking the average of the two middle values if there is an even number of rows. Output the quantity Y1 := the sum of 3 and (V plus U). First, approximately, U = 66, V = 74.9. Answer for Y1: 144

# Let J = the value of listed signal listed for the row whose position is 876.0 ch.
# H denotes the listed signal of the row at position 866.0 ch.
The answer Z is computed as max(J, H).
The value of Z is 76.8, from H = 64.89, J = 76.8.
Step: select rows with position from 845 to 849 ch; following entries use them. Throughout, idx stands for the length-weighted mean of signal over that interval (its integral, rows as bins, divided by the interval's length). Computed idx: 67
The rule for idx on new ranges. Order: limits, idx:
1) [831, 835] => 74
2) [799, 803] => 74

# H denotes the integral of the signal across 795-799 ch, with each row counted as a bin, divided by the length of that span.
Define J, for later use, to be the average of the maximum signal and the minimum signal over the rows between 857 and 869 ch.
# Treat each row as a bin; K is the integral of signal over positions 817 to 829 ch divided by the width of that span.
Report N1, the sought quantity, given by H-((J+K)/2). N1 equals 7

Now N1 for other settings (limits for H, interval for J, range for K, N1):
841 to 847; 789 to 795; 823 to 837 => -5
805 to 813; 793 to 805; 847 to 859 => 6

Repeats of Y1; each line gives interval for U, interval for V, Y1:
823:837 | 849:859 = 137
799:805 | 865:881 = 152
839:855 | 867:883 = 147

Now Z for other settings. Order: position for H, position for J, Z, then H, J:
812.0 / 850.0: 73.9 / 73.91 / 62.96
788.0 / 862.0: 76.1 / 76.14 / 60.87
